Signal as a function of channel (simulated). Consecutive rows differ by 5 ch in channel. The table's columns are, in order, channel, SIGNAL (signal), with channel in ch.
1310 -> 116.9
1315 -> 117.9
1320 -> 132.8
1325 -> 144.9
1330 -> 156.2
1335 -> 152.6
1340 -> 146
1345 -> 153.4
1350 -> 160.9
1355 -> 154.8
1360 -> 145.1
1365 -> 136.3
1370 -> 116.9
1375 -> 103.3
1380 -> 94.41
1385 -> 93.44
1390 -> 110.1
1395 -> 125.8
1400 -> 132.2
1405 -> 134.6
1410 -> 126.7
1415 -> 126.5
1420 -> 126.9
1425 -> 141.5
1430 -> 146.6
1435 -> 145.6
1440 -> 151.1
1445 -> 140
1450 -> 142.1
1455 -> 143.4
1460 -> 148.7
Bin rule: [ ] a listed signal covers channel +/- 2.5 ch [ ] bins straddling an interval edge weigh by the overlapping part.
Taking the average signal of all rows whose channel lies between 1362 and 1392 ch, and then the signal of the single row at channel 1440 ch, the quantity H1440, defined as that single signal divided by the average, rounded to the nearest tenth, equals 1.4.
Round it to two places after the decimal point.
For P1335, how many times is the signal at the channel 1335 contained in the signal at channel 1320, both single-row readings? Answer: 0.87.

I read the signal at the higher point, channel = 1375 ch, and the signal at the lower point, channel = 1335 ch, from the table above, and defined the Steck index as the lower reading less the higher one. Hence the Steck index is 49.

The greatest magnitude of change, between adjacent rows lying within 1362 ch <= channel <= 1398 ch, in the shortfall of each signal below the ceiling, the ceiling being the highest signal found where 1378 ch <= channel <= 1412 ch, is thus 19.4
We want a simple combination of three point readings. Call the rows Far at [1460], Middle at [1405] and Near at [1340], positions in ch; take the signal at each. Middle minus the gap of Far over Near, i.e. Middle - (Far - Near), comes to 132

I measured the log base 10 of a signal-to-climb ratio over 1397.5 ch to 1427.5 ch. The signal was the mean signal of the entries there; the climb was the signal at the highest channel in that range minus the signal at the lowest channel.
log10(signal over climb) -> 1.2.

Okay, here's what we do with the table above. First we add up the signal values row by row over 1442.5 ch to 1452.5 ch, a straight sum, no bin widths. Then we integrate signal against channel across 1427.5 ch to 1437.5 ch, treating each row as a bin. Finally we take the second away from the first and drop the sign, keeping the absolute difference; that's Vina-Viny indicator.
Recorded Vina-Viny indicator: 1179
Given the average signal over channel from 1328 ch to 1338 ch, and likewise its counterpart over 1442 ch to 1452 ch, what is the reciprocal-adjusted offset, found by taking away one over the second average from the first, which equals 154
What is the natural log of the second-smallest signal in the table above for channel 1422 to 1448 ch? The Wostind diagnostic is 4.95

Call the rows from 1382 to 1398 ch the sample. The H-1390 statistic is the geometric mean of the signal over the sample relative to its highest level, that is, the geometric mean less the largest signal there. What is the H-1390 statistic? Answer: -17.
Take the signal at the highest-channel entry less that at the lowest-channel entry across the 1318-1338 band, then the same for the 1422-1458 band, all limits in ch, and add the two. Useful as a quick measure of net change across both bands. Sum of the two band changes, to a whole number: 22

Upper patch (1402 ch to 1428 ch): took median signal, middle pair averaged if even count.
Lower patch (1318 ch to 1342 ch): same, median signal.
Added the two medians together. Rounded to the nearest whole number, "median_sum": 273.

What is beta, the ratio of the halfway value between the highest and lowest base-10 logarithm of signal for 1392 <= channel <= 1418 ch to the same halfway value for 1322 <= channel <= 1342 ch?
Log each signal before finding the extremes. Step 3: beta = 0.97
